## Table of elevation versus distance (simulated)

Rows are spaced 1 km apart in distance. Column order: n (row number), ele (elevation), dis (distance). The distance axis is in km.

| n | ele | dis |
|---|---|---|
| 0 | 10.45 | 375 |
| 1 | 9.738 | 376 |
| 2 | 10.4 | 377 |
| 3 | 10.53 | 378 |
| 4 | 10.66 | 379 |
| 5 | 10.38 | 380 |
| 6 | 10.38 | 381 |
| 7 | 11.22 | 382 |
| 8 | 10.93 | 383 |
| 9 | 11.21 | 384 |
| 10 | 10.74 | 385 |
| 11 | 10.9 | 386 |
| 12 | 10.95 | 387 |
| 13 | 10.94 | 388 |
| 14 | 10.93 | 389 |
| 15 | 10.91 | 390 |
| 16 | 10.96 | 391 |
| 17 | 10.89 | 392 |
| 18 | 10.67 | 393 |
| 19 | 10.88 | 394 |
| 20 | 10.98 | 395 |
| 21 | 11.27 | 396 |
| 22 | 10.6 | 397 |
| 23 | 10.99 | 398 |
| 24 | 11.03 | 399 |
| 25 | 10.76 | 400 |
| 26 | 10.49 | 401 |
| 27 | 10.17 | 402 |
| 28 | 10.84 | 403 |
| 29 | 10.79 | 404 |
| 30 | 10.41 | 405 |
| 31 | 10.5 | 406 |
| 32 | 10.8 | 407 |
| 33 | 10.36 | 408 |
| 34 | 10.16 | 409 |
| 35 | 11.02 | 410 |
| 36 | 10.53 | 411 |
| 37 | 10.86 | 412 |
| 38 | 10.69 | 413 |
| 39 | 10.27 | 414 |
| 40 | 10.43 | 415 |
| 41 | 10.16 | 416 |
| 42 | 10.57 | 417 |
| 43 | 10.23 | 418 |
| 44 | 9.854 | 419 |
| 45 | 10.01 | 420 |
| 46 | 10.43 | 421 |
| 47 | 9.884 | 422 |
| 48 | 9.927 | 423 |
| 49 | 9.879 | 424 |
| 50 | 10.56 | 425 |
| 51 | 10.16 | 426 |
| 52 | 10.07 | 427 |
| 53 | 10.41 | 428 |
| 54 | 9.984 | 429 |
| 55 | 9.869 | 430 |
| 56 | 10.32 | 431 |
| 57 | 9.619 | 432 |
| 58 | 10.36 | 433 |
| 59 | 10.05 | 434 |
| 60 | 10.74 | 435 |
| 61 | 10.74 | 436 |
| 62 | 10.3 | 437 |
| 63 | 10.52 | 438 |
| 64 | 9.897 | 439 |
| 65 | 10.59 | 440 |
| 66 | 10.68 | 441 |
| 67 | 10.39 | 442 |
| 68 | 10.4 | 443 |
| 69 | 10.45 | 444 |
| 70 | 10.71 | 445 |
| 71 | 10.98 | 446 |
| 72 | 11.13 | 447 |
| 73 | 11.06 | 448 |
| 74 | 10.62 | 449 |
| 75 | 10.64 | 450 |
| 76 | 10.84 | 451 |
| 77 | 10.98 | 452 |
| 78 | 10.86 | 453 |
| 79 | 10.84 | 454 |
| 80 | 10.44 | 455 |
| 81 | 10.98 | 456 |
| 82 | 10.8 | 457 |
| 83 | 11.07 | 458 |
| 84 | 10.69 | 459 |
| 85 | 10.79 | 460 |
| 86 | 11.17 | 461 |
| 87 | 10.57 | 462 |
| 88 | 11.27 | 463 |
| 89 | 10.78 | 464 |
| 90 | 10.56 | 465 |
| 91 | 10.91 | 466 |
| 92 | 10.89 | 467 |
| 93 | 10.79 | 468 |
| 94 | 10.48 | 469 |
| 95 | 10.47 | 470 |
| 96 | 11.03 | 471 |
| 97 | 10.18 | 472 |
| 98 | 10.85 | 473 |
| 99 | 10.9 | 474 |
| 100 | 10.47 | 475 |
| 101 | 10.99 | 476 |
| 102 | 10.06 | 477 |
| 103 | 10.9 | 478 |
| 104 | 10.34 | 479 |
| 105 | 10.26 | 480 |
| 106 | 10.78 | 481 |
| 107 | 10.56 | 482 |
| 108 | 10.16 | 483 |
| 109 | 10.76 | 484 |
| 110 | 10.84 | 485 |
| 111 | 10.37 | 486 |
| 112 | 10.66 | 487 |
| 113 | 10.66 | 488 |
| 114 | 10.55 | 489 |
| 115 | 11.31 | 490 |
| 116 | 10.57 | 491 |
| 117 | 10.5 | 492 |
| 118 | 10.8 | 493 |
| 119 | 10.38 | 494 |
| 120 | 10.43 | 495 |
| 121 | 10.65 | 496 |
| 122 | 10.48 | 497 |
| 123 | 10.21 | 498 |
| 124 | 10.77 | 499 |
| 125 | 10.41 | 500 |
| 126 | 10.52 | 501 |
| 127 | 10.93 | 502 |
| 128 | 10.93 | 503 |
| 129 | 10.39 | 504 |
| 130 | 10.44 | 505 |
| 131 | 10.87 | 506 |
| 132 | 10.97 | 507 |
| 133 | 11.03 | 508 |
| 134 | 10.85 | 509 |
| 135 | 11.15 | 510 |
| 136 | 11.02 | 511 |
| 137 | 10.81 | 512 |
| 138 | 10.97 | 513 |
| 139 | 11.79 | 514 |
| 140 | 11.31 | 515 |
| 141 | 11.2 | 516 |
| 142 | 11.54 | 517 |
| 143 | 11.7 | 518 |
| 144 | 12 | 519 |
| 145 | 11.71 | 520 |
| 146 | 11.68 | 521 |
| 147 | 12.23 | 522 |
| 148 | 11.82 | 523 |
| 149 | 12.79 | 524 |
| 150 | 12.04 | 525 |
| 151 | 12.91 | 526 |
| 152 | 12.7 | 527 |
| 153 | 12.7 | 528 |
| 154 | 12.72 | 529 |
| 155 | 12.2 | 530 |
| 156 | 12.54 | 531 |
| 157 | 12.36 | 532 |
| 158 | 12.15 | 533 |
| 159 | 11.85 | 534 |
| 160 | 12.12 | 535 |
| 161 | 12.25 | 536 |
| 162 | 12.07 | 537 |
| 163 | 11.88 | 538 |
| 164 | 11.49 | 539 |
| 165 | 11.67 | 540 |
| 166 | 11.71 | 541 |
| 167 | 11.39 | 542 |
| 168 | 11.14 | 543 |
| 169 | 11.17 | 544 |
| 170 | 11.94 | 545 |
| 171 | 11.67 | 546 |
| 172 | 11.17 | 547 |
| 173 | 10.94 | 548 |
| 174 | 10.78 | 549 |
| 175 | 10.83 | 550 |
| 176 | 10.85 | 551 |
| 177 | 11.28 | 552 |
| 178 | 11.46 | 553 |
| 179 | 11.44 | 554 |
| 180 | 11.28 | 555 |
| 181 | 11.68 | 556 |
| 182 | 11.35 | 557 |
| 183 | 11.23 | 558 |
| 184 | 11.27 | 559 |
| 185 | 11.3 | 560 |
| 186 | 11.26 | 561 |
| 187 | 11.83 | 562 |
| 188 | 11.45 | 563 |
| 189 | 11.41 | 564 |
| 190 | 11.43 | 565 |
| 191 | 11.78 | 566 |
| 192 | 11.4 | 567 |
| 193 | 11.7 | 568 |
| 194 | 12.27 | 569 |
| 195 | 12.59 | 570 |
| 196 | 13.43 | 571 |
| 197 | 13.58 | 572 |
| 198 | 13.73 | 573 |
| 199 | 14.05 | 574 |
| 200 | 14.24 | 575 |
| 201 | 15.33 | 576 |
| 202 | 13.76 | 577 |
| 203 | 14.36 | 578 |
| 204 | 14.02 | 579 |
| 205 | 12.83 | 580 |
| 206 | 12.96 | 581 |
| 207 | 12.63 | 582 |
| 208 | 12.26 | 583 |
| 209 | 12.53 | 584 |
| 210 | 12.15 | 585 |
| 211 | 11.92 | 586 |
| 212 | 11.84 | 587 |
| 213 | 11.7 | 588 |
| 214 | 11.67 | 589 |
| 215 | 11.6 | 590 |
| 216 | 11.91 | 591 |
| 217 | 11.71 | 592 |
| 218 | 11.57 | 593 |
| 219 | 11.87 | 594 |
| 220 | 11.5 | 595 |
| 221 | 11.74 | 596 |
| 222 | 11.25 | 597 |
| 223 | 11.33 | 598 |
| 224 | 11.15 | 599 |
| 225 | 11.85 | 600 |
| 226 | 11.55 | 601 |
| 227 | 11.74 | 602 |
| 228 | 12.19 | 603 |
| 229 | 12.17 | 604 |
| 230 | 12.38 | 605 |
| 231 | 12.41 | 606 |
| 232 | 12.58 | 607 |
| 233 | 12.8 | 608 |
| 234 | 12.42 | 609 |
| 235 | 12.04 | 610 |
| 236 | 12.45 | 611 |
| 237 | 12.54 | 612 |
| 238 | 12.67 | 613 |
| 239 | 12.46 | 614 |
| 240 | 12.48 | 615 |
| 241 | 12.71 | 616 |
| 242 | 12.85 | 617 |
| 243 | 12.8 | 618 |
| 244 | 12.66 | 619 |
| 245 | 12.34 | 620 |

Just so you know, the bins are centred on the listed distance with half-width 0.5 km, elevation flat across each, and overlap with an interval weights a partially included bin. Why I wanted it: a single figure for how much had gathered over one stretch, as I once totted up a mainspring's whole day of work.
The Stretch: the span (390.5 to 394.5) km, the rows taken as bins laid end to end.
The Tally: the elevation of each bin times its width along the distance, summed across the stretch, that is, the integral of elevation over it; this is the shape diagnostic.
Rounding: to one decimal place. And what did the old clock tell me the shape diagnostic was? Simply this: 43.4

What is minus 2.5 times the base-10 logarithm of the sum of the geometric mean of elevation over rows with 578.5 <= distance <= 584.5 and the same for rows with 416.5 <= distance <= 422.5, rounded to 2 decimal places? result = -3.41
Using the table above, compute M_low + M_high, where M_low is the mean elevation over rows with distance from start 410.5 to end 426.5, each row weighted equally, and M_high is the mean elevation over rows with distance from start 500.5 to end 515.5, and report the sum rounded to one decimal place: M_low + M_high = 21.2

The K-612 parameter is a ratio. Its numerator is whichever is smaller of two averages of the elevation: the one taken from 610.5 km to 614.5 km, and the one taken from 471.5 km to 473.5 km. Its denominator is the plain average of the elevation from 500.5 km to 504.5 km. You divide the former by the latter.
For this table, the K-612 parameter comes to 0.98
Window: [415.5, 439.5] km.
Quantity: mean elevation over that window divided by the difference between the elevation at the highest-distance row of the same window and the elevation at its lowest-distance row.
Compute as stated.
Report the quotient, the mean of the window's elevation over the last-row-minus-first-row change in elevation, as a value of -39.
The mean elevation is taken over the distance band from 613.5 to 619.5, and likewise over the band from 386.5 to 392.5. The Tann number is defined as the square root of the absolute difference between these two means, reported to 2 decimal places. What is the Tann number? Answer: 1.32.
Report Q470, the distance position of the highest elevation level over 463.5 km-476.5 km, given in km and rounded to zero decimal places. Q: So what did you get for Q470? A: 471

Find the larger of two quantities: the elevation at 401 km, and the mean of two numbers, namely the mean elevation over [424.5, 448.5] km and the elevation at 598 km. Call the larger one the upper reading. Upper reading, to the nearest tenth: 10.9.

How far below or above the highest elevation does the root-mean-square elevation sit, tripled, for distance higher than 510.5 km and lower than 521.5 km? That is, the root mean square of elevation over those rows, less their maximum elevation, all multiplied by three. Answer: -1.7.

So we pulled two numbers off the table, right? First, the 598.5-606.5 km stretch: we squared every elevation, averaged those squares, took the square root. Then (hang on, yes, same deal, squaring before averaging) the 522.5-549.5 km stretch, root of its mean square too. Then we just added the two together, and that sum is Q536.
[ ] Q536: 24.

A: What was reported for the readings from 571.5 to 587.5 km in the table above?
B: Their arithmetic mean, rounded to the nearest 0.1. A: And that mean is 13.3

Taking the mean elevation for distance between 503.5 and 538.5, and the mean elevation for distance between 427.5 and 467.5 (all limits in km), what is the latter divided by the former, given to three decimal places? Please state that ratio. 0.905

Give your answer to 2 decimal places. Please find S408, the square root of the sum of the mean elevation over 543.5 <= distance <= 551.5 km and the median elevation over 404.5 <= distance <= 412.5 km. 4.66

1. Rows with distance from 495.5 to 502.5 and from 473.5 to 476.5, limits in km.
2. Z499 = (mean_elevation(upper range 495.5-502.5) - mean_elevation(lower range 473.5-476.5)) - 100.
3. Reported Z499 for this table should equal -100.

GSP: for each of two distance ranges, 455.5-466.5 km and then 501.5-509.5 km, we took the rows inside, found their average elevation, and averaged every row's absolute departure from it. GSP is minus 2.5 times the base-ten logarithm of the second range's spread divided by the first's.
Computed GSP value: 0.0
